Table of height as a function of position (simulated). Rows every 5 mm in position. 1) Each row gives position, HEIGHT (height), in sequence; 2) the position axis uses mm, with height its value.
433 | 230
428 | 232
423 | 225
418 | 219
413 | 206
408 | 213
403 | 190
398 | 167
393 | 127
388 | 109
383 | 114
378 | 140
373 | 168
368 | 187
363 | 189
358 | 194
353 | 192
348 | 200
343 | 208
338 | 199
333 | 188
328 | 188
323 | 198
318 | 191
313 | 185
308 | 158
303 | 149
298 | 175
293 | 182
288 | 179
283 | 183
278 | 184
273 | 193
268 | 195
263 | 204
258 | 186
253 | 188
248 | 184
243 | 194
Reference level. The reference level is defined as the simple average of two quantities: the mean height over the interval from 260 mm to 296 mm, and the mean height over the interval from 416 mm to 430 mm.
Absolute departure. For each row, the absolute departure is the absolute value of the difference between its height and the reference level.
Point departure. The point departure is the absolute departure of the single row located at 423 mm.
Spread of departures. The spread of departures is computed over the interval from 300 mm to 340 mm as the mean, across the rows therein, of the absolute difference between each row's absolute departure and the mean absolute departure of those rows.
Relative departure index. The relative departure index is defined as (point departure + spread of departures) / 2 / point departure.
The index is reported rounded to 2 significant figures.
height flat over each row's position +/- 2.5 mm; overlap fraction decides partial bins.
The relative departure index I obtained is 0.89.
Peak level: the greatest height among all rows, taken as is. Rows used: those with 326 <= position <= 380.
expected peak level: 208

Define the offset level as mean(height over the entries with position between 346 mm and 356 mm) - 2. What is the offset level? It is 194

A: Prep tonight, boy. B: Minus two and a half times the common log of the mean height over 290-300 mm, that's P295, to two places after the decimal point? -5.63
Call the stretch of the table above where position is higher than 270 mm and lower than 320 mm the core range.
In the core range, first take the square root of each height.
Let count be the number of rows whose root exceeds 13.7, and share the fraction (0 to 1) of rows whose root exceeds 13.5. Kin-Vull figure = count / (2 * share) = 2.0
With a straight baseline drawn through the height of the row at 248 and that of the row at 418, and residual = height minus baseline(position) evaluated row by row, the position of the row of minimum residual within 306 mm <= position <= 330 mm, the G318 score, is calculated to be 308 mm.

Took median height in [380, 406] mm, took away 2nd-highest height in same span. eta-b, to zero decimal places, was -40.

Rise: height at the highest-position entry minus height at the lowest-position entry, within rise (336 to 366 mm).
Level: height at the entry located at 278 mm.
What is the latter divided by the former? -18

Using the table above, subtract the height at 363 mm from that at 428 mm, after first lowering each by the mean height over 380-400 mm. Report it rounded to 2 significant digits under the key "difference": 43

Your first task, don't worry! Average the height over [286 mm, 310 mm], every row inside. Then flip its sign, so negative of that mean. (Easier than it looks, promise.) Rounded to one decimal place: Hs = -168.6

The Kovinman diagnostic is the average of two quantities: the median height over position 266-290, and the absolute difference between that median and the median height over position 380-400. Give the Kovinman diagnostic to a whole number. 124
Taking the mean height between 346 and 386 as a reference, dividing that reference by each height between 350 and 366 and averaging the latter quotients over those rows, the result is 0.90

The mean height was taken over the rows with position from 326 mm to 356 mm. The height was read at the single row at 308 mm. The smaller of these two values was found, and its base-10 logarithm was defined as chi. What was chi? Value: 2.20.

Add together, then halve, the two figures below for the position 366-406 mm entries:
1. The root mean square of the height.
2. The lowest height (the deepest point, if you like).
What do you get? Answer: 131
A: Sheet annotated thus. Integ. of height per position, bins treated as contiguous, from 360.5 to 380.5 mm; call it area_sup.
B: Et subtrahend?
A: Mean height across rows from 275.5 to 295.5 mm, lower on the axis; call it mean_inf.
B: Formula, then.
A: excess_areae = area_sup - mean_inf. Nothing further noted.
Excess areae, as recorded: 3238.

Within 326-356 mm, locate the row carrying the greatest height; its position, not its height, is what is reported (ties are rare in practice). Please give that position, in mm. 343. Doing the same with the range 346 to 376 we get 348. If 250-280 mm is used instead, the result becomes 263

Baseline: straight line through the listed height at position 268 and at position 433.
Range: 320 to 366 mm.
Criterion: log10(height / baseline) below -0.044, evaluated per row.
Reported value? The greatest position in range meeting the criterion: 363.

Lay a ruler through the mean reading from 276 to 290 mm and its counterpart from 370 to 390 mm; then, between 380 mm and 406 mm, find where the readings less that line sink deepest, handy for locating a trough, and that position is 388 mm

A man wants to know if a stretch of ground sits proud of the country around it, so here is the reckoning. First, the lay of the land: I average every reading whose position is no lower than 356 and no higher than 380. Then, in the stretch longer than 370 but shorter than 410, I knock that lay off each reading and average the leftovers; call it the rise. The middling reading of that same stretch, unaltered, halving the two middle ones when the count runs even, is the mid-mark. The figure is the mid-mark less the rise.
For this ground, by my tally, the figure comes 176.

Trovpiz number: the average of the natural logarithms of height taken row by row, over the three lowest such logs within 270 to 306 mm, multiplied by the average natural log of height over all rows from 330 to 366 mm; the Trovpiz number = 27.0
